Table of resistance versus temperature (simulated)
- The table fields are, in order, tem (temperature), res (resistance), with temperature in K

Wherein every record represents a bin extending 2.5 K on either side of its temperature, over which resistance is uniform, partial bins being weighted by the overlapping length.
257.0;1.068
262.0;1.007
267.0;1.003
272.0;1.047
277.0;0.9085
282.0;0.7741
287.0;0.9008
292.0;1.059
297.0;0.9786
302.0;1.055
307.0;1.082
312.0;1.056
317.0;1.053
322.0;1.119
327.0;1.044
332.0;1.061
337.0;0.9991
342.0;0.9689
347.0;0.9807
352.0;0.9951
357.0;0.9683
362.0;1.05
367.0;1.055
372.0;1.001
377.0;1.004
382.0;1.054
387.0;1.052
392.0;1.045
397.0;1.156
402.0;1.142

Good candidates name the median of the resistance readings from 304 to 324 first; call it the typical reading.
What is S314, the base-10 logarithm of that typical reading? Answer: 0.029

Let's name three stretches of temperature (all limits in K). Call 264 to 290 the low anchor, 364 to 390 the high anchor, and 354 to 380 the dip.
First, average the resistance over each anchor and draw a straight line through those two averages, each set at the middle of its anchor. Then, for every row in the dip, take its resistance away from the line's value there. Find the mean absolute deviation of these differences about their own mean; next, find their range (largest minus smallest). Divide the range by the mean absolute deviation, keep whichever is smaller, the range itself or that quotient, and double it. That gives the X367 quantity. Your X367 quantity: 0.15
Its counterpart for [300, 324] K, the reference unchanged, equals 0.12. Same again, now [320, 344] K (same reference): 0.34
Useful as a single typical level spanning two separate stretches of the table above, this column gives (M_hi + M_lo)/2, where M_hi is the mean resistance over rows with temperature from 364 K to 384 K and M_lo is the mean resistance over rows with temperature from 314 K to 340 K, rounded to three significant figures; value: 1.04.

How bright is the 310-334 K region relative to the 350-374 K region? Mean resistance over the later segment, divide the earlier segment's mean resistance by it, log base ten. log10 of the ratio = 0.022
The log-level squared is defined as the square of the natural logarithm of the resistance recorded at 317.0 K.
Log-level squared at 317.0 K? 0.003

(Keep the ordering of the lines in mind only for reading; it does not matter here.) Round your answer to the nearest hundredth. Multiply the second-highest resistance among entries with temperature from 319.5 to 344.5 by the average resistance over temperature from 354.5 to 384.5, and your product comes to 1.08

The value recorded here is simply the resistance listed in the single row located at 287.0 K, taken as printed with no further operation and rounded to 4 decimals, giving 0.9008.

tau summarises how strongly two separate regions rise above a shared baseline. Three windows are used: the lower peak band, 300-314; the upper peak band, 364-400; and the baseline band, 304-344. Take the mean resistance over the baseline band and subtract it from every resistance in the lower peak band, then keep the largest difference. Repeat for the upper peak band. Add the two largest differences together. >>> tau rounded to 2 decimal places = 0.14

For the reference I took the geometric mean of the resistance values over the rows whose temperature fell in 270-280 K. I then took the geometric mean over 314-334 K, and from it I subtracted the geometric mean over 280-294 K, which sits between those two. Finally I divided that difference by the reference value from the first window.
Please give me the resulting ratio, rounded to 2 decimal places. 0.17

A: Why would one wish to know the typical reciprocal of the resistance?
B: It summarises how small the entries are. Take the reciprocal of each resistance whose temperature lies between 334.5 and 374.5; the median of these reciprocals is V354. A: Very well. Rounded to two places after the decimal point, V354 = 1.00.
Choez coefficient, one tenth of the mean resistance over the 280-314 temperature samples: 0.099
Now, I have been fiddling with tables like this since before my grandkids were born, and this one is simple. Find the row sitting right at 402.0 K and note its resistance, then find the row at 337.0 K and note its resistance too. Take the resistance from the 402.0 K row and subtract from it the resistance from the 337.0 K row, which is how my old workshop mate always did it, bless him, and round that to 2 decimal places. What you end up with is 0.14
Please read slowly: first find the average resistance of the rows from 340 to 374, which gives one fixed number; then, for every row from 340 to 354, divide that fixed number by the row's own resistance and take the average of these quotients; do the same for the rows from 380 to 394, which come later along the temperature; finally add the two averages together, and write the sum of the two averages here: 1.98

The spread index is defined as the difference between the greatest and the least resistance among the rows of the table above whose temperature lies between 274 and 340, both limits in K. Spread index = 0.34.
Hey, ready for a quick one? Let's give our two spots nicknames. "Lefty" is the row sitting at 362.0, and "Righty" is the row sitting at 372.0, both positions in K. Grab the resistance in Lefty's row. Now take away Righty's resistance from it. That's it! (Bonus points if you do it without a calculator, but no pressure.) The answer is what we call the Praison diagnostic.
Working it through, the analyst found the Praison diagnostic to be 0.05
